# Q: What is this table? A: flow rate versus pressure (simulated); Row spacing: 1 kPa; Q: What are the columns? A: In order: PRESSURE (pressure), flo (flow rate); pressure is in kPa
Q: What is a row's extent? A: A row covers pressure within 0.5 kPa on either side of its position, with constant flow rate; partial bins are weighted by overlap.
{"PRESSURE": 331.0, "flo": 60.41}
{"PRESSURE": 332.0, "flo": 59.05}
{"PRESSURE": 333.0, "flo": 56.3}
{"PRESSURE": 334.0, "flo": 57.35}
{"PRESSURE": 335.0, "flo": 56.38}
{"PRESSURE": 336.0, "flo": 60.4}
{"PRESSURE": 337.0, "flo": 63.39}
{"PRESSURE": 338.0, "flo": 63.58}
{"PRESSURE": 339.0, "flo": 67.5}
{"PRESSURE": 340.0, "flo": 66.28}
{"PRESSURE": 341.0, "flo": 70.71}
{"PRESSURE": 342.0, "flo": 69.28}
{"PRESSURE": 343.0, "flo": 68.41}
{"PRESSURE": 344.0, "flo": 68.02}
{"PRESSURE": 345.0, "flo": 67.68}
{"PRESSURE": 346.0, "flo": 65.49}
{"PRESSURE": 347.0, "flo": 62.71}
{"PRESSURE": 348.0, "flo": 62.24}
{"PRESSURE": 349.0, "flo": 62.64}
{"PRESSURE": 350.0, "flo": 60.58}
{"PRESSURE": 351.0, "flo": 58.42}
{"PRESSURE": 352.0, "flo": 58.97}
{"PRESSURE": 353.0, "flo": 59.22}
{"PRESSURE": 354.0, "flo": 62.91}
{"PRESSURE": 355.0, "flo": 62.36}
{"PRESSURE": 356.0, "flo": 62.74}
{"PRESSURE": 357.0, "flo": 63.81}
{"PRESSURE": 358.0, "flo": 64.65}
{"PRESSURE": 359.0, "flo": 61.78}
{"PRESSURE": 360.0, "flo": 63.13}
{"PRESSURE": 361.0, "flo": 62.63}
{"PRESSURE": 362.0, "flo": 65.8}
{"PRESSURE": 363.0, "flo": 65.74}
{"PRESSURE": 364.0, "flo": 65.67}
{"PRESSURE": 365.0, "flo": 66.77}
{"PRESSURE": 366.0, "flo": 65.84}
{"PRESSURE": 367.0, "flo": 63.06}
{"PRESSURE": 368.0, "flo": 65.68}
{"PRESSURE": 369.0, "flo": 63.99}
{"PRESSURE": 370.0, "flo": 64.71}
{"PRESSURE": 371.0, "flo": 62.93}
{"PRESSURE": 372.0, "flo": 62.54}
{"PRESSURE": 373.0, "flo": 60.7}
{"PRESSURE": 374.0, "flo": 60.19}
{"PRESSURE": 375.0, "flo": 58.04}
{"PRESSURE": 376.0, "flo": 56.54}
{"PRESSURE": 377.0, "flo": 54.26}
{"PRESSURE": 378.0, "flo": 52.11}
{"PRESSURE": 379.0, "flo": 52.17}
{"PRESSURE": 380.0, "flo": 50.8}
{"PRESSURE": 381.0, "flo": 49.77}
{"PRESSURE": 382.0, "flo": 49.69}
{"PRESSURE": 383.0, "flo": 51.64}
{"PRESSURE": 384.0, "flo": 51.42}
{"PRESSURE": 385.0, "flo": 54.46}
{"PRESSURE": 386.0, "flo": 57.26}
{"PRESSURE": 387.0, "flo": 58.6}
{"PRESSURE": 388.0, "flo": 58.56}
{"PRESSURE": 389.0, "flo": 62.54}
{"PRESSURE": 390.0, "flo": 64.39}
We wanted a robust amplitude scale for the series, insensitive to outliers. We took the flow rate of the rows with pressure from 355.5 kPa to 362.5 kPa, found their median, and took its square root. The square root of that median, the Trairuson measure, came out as 7.95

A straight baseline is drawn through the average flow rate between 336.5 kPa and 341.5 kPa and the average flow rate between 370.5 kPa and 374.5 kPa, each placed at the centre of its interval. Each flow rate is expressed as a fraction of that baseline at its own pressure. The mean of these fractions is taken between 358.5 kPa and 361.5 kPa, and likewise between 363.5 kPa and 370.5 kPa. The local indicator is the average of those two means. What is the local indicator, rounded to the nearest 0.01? 1.02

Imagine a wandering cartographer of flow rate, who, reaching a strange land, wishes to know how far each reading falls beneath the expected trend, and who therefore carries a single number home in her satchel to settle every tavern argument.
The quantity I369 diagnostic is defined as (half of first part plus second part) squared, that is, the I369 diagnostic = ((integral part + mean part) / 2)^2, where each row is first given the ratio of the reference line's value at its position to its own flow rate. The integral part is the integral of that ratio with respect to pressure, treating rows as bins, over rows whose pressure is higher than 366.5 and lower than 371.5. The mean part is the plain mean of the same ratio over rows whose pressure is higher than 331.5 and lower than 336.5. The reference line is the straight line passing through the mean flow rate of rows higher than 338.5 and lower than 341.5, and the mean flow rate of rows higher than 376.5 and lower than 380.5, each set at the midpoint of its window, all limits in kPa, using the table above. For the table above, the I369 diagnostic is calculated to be 7.9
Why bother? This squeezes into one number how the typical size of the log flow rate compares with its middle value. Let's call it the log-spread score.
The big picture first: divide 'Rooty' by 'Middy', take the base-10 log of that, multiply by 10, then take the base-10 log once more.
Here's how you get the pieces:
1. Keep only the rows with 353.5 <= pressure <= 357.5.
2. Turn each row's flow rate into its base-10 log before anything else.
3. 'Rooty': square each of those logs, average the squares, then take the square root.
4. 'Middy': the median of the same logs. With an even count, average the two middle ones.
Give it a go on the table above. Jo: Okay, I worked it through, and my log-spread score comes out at -2.7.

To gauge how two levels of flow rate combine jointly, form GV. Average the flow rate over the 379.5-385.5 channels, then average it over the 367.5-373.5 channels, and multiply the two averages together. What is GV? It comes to 3253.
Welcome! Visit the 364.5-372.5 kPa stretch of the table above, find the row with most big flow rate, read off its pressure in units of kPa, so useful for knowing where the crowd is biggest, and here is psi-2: 365.0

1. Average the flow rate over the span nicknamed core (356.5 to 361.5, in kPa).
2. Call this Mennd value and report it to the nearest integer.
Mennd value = 63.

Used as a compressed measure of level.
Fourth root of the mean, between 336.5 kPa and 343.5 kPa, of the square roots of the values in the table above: 1.691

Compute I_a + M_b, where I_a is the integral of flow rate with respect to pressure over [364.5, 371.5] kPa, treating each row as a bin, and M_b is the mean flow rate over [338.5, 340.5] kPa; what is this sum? 520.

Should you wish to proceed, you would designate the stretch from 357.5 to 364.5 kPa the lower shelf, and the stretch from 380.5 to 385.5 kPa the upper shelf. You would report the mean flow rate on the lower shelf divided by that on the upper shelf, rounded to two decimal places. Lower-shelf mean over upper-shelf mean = 1.25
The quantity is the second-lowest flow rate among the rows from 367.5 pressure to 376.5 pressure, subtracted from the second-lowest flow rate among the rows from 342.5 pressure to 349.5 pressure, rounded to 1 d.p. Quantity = 4.6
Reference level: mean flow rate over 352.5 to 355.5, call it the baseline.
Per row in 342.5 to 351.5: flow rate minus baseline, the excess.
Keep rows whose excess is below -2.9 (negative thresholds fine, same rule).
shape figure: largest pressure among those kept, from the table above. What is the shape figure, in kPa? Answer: 351.0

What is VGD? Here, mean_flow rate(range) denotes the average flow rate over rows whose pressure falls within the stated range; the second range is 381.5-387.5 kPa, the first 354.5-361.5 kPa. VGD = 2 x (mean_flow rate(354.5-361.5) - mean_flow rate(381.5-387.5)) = 18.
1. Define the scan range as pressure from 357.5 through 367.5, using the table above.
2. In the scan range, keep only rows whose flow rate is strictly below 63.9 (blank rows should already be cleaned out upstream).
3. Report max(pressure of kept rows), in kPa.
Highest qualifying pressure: 367.0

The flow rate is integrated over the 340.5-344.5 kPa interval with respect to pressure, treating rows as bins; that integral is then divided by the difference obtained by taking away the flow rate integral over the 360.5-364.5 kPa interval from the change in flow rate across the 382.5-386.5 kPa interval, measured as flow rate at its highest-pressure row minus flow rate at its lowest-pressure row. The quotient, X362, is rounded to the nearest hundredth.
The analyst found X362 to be -1.09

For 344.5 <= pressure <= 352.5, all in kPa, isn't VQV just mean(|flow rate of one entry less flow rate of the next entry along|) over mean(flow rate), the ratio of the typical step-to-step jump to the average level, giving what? 0.0243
